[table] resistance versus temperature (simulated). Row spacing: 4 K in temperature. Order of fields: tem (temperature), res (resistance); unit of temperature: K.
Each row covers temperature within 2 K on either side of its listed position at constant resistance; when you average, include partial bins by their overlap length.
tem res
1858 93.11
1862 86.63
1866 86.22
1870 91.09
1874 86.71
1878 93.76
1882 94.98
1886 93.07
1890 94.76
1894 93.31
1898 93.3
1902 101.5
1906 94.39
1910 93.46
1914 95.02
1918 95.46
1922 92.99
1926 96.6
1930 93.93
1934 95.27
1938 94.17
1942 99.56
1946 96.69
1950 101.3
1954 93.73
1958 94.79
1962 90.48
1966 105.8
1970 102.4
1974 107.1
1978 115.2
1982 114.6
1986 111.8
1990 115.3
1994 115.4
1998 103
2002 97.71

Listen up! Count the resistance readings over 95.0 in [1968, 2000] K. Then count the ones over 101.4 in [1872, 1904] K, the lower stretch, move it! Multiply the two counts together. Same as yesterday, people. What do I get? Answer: 8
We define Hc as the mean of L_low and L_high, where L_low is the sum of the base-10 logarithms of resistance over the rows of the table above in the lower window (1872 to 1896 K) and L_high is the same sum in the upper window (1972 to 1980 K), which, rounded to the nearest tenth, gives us 7.9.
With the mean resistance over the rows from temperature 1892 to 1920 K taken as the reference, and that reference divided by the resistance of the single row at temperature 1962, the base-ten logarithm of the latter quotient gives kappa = 0.022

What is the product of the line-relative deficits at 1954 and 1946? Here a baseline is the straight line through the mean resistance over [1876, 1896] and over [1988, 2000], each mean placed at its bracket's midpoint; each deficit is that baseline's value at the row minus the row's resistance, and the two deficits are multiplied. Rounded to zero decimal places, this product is 76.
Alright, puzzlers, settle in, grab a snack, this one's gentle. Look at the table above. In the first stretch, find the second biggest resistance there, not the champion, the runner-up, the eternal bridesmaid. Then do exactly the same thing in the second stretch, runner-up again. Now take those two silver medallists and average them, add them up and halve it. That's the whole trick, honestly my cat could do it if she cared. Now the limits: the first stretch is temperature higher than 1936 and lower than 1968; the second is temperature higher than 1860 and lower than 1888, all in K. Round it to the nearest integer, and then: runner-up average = 98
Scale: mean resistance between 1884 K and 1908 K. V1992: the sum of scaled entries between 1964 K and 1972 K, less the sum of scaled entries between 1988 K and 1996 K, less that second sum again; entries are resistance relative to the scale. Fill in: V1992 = -2.7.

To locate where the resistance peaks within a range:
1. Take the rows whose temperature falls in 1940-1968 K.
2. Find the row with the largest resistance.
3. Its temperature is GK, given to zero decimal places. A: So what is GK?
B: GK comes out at 1966 K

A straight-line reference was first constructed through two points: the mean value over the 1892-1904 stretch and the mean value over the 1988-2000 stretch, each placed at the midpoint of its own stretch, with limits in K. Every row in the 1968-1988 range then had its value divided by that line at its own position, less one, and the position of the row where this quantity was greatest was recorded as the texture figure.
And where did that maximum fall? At 1978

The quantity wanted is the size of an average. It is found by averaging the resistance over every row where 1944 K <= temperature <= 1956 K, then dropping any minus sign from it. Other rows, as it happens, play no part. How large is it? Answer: 97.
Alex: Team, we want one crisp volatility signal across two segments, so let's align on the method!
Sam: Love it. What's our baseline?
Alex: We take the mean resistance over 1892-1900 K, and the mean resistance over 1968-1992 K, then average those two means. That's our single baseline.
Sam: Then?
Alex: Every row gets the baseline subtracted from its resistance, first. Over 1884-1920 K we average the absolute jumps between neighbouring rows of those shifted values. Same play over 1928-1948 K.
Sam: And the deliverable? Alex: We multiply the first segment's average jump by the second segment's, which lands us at 7.2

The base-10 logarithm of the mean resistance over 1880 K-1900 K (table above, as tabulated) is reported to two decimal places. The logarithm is 1.97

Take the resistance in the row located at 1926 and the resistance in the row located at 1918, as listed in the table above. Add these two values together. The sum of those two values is 192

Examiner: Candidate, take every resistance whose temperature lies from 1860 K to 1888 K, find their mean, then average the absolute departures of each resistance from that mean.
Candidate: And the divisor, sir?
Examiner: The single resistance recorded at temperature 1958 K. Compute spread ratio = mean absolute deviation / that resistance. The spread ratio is 0.035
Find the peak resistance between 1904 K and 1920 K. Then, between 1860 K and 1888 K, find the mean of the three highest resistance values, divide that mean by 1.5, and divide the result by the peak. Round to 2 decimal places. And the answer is 0.66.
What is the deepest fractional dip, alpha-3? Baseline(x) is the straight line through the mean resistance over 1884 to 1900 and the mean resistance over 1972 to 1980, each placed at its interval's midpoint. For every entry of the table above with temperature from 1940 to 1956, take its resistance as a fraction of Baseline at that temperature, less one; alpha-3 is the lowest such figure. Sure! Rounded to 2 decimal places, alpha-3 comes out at -0.12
